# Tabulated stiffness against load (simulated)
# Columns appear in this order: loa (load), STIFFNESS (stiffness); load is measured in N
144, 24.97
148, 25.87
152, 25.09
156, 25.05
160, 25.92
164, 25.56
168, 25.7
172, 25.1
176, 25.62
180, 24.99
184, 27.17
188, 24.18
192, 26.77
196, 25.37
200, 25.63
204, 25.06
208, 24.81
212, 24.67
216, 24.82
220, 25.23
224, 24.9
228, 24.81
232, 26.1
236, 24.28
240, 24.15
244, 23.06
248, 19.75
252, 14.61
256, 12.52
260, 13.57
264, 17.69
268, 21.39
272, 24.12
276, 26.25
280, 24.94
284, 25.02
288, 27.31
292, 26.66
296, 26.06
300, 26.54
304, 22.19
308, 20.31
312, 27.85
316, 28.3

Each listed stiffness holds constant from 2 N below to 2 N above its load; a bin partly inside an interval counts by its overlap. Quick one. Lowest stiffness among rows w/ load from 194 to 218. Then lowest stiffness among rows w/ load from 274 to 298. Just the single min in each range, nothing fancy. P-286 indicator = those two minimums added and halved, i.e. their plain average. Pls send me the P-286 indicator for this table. 25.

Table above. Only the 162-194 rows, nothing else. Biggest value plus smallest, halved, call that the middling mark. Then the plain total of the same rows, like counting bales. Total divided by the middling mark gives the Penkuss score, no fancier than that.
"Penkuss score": 7.99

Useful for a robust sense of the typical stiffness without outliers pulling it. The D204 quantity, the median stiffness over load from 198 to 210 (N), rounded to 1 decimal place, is 25.1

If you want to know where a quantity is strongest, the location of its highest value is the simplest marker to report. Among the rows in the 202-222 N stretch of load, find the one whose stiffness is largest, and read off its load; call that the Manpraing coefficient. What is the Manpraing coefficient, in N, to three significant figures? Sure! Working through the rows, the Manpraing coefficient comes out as 220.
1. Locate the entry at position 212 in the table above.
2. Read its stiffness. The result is 24.67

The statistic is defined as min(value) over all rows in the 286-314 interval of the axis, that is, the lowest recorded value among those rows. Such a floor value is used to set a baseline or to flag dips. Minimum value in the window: 20.31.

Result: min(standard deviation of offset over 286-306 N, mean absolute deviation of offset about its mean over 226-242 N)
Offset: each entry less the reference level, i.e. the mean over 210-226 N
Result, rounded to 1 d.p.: 0.6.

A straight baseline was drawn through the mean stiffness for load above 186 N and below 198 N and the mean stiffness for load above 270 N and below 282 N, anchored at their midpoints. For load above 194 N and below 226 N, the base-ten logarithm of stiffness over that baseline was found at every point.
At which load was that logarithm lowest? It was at 212 N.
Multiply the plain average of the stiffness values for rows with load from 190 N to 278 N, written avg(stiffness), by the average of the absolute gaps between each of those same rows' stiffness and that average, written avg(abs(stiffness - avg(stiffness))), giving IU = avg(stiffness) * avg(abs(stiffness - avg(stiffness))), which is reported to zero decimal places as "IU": 76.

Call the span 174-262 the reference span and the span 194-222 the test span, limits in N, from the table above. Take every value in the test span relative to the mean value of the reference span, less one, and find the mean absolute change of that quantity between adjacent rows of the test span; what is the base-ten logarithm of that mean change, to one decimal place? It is -1.9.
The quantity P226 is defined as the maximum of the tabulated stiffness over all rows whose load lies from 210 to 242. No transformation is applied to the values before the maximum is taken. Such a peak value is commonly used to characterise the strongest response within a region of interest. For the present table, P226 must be 26.1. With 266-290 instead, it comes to 27.31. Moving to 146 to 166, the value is 25.92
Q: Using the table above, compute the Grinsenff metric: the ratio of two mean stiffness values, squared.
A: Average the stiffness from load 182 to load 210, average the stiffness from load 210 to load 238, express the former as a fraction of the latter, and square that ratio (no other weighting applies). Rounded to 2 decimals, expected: 1.05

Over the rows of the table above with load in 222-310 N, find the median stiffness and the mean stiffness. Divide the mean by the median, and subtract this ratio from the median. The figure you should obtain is 23.3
